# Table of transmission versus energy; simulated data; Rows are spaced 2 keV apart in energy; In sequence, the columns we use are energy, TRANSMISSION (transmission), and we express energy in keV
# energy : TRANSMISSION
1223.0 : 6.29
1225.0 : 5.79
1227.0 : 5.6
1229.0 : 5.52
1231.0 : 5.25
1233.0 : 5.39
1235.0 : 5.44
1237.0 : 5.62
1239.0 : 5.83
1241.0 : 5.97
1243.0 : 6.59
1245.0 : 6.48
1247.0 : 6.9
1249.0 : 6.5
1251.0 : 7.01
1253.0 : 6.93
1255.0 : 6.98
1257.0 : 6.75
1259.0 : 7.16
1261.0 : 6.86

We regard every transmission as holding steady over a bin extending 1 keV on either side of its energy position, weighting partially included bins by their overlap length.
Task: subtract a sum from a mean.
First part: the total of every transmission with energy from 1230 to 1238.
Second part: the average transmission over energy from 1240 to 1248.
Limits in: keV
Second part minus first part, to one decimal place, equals -15.2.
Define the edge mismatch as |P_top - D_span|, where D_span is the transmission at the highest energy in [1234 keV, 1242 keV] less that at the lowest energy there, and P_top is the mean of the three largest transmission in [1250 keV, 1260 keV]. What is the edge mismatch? 6.52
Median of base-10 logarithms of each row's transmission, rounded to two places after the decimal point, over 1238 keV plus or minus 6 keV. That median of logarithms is 0.76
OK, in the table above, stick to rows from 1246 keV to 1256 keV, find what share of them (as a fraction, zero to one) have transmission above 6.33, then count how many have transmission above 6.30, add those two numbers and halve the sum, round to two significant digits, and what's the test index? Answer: 3.0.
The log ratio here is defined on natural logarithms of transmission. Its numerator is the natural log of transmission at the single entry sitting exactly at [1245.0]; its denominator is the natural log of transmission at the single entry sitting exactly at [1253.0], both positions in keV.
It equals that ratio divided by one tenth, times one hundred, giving 965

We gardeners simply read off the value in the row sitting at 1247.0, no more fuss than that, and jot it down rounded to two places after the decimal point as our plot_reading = 6.90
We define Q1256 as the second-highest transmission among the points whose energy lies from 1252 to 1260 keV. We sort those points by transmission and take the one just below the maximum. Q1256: 6.98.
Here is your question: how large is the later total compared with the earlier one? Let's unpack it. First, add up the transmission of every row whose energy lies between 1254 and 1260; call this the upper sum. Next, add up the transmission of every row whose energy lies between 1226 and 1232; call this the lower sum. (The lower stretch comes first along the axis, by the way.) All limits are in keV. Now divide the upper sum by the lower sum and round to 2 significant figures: 1.3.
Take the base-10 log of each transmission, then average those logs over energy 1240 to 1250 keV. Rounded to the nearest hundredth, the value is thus 0.81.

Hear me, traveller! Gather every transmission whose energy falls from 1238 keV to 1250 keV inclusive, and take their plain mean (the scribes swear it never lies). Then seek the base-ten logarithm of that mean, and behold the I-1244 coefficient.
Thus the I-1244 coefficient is 0.80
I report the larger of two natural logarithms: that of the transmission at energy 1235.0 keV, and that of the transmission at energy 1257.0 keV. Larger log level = 1.91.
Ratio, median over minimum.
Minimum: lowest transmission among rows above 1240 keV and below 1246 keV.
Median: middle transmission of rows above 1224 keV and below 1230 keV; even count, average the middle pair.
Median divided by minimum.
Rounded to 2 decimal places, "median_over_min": 0.94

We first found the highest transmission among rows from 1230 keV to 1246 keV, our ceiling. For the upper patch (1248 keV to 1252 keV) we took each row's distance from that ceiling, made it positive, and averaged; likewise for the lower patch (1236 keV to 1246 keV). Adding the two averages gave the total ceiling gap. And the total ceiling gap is 0.75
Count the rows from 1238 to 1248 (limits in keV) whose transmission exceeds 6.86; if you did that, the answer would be 1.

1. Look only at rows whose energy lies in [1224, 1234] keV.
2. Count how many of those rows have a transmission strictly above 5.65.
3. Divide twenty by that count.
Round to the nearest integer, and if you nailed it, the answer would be 20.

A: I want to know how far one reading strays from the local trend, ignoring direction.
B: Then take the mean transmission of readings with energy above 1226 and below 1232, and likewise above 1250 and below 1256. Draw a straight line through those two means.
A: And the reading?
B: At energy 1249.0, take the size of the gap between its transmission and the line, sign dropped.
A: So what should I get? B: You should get 0.22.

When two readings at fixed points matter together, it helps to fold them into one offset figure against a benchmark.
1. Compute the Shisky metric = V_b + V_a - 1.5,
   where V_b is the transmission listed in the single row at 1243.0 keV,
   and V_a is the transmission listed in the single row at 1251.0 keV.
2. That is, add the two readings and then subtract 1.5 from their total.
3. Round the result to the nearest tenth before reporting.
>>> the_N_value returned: 12.1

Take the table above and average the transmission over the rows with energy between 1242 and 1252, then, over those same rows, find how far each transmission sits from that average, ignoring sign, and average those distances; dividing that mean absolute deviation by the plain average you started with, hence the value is 0.0309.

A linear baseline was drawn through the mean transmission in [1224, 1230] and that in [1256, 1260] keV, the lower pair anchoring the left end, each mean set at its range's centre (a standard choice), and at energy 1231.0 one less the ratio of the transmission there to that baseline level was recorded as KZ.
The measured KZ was 0.10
